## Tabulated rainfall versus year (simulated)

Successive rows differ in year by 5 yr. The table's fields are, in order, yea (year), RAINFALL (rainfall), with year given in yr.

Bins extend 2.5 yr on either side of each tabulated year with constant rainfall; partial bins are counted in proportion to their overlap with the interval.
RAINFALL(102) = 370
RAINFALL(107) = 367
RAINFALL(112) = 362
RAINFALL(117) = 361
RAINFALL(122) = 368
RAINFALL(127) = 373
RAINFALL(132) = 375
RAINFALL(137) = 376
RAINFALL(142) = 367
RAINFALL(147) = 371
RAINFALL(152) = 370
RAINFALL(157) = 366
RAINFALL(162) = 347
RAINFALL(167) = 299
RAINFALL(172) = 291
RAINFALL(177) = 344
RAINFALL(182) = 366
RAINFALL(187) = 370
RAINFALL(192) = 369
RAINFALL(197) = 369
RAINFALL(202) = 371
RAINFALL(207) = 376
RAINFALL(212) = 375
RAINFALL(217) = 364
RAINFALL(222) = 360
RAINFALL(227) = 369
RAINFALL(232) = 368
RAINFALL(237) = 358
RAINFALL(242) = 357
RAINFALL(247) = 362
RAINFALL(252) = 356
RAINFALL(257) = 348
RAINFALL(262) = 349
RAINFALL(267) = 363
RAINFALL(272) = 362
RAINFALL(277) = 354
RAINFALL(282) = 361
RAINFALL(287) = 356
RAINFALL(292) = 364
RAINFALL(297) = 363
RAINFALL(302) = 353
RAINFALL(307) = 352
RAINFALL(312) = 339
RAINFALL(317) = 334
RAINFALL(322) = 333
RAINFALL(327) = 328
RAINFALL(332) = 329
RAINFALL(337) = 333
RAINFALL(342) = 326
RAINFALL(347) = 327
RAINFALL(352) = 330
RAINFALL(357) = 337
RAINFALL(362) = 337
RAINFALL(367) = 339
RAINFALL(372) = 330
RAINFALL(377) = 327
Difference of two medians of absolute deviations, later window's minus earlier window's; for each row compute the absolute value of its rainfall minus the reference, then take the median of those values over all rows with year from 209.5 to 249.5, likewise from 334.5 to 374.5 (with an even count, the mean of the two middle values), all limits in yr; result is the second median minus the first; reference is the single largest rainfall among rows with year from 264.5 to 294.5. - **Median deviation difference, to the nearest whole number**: 28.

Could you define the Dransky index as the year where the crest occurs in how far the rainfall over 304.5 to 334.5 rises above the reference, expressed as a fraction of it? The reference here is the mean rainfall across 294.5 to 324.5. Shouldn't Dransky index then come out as 307 yr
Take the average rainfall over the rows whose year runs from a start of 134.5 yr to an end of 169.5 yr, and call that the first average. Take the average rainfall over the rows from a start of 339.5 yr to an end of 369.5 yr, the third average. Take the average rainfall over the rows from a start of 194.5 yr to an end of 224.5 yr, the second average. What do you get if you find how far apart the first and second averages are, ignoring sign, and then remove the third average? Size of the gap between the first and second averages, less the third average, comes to -320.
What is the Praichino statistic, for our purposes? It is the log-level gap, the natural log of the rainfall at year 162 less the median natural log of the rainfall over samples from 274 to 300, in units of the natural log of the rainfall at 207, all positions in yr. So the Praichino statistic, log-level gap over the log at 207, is -0.007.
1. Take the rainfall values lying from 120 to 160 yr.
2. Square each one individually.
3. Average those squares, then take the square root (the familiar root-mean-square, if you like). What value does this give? 371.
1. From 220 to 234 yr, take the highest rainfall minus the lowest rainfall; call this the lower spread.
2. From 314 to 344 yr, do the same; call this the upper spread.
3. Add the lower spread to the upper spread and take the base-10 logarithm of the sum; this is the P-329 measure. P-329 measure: 1.23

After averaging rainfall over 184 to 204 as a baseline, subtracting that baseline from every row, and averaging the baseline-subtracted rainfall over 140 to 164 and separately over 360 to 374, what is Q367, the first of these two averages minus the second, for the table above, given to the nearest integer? 29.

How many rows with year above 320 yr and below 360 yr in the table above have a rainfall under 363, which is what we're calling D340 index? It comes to 8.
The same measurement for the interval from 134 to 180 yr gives 4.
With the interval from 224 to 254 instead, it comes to 4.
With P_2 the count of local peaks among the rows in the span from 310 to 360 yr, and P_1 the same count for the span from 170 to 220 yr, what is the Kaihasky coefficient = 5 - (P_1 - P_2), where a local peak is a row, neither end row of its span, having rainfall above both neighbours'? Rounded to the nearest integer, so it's 4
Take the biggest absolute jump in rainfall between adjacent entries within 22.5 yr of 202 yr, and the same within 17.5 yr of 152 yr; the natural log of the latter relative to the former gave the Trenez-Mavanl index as 1.5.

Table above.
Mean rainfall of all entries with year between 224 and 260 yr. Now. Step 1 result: 360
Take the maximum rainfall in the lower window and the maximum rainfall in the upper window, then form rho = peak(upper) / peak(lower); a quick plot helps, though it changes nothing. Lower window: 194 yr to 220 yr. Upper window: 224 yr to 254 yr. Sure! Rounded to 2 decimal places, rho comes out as 0.98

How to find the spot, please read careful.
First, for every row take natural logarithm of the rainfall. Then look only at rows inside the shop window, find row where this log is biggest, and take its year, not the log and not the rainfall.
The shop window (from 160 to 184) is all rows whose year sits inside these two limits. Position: 182 yr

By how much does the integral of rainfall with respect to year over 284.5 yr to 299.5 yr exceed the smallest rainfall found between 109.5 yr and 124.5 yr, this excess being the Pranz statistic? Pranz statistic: 5054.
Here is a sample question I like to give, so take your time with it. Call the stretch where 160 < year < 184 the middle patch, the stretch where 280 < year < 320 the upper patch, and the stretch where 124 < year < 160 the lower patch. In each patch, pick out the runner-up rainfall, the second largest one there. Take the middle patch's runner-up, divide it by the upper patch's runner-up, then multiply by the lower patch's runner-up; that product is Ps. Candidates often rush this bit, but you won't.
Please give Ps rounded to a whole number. 358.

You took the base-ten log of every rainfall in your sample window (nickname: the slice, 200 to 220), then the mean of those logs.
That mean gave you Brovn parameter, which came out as 2.570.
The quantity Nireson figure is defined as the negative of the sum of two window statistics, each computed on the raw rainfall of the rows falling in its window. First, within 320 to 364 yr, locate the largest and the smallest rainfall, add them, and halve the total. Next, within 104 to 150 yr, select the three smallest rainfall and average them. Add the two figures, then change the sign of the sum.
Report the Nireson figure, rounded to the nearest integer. -695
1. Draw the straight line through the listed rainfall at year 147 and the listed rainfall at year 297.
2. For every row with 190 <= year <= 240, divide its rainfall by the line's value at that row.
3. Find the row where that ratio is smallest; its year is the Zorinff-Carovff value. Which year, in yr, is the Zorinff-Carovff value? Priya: 237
